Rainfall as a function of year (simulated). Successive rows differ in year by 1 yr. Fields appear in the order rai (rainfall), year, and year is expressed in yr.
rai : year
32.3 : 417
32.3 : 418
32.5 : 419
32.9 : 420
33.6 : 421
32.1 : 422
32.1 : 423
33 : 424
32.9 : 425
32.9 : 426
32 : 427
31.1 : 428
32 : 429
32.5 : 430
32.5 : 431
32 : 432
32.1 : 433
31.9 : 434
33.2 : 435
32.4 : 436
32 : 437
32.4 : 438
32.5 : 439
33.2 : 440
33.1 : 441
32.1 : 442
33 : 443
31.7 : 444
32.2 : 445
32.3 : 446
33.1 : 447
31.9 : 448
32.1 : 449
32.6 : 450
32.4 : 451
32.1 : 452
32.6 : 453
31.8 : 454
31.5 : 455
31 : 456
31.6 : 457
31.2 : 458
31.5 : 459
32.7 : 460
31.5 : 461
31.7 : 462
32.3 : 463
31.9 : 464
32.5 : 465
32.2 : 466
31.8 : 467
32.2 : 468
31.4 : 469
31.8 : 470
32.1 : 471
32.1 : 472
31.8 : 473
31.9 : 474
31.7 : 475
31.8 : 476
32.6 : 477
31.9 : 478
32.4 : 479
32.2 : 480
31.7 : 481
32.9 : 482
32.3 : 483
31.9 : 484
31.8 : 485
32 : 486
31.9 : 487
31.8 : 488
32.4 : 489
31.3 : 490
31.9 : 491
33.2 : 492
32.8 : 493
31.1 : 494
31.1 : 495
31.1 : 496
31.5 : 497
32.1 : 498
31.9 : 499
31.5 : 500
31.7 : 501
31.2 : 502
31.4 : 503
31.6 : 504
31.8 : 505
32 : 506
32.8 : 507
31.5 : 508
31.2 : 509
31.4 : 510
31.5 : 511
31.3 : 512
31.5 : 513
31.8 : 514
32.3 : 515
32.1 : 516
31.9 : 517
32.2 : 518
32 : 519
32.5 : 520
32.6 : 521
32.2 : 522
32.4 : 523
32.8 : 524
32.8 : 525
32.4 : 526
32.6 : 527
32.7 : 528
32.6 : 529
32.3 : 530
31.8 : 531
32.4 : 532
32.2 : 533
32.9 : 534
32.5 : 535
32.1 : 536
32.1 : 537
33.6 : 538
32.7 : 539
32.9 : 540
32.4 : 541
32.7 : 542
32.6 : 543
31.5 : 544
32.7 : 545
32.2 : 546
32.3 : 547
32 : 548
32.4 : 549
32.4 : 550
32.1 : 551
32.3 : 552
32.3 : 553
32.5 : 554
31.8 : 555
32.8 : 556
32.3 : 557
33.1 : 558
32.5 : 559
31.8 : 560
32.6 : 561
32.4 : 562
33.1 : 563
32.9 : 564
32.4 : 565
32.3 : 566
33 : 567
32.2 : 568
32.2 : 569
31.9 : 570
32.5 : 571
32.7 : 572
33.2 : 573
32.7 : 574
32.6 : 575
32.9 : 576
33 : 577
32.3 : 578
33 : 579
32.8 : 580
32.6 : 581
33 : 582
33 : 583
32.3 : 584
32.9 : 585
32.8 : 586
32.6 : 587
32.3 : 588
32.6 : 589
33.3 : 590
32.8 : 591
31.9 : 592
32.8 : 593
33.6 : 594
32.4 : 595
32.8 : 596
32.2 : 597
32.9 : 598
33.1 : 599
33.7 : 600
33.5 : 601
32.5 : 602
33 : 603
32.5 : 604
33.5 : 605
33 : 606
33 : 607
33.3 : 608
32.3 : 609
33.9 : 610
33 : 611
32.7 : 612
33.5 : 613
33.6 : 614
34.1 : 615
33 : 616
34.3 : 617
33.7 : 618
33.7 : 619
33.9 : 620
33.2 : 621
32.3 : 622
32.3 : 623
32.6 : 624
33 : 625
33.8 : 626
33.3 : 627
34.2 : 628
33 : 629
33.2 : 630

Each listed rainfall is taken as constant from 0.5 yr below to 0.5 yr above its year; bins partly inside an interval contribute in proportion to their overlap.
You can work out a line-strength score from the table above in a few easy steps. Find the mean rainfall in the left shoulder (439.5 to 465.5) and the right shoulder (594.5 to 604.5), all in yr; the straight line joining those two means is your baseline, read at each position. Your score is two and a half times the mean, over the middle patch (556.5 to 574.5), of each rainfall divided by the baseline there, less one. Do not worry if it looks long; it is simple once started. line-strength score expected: -0.011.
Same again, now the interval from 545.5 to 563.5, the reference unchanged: -0.020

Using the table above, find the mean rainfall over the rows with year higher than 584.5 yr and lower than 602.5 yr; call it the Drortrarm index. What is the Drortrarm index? 32.8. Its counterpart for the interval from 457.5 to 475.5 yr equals 31.9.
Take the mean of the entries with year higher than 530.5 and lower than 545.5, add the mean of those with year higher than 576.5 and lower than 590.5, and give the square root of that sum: 8.08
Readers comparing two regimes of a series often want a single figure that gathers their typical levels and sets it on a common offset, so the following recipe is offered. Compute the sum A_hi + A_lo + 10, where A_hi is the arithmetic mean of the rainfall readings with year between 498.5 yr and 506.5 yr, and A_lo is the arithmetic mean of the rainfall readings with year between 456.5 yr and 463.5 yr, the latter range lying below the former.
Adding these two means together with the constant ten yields 73.4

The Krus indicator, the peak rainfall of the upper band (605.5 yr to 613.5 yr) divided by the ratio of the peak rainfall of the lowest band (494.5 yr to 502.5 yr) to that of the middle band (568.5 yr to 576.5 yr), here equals 35.1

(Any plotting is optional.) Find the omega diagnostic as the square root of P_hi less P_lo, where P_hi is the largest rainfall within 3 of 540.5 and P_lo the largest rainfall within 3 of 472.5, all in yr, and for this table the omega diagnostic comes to 1.2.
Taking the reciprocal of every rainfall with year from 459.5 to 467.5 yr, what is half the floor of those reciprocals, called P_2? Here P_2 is 0.0153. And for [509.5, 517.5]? 0.0155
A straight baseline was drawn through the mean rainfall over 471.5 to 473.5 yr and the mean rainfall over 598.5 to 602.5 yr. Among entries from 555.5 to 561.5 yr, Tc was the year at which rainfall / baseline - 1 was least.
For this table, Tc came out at 560 yr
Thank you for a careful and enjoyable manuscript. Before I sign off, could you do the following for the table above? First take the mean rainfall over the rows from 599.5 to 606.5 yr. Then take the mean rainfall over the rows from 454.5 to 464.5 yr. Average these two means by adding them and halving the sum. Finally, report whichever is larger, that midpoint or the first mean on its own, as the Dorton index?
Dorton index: 33.10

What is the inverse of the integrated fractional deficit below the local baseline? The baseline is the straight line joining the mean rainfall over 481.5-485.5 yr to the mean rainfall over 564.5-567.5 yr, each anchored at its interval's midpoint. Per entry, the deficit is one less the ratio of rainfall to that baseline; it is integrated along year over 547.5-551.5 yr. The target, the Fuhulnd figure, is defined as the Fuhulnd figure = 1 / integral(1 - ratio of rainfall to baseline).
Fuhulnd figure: 30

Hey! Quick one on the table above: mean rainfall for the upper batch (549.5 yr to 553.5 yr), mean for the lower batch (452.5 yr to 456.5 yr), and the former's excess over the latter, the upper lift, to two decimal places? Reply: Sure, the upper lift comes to 0.55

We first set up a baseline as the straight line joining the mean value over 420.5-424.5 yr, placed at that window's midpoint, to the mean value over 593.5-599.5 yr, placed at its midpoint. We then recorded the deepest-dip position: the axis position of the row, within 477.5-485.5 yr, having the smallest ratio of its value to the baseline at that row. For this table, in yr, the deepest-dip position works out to 481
